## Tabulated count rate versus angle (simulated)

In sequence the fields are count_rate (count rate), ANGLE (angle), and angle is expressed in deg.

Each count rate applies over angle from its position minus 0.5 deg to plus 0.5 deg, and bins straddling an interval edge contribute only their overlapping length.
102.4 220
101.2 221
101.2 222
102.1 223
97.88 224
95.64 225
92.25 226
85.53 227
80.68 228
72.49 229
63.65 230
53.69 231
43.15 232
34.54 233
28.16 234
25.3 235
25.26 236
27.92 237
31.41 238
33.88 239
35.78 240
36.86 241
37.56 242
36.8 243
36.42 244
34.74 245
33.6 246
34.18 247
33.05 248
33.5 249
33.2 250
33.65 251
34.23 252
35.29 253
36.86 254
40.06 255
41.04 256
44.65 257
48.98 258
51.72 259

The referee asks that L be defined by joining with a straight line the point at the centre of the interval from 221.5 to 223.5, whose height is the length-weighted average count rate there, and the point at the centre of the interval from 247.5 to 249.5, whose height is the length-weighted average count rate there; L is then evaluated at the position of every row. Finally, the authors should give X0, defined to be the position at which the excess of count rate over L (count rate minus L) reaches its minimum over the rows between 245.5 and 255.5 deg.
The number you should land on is 246 deg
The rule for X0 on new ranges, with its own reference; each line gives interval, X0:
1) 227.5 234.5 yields 234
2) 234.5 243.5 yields 235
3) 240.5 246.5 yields 241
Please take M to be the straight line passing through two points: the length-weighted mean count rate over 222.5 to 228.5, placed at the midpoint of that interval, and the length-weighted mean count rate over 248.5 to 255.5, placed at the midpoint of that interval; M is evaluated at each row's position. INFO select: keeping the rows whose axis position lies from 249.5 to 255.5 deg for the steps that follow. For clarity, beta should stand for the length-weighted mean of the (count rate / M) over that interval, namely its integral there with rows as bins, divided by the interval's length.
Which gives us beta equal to 1.06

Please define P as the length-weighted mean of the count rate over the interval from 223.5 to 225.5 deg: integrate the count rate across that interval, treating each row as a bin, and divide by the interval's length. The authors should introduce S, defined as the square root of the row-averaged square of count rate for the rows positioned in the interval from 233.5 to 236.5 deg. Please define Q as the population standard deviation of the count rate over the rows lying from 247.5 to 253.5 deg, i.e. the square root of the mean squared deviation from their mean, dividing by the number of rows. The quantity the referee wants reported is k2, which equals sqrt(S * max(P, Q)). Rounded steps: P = 97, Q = 0.8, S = 26.3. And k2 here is 50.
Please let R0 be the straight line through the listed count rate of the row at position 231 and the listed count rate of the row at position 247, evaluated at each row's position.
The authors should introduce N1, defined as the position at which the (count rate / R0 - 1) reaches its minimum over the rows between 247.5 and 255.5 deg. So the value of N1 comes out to 248 deg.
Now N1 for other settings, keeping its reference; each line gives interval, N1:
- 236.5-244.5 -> 237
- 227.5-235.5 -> 235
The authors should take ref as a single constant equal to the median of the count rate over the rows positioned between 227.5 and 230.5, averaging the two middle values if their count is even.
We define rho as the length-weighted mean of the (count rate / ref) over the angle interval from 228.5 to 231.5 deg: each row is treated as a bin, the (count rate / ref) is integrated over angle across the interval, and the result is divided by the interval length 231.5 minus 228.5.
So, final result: 0.87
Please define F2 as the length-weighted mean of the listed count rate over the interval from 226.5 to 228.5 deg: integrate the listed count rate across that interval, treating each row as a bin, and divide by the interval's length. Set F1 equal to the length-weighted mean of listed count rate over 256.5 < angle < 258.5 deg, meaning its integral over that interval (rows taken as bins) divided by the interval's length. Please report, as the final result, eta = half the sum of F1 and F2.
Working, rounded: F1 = 47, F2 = 83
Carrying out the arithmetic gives 65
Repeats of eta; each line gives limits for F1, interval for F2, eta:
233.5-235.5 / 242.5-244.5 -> 32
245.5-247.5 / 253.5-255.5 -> 36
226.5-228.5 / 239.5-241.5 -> 60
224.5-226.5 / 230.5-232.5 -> 71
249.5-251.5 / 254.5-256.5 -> 37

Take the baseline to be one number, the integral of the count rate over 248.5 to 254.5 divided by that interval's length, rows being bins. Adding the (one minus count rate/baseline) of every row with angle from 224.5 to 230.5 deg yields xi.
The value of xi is -8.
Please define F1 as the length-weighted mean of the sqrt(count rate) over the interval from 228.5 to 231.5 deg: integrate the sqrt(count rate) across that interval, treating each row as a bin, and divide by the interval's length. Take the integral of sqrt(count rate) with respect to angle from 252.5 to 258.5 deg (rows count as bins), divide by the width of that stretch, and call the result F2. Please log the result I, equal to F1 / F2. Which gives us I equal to 1.24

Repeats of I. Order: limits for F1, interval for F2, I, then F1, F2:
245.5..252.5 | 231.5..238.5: 1.05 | 5.80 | 5.53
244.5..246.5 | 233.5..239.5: 1.09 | 5.85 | 5.35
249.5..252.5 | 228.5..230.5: 0.70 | 5.80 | 8.25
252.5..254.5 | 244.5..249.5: 1.03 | 6.01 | 5.81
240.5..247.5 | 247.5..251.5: 1.03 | 5.98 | 5.77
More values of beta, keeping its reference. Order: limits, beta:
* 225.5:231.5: 0.87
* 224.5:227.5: 1.00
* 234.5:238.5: 0.40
